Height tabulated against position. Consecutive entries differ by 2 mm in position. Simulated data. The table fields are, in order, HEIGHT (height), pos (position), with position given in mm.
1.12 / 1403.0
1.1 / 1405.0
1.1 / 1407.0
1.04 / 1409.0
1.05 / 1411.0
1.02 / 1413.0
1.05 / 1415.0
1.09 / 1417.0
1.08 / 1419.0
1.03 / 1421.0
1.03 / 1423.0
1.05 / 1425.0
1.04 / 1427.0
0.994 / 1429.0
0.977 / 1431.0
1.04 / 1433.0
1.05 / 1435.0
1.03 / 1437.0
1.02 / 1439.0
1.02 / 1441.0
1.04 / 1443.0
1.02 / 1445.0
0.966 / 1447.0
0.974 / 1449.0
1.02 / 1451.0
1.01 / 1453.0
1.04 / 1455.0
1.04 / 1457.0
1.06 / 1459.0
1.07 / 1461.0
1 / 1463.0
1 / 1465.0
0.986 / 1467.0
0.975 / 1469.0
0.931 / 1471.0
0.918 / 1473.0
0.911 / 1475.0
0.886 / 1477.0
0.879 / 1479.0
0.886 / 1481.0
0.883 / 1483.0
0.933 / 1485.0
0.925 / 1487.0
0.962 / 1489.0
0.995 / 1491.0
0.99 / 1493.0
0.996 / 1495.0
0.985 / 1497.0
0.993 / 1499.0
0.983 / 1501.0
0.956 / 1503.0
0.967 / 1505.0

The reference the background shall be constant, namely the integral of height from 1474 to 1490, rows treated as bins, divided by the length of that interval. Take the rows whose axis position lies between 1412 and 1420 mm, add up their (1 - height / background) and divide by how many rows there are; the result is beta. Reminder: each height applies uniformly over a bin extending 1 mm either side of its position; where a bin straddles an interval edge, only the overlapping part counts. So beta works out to -0.17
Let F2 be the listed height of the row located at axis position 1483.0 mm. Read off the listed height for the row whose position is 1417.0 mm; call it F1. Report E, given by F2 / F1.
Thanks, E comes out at 0.81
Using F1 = 1.09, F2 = 0.883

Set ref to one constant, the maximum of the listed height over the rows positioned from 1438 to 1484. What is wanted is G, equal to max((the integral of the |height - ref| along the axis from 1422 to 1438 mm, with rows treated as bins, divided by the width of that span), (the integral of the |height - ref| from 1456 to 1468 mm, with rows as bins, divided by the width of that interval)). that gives 0.04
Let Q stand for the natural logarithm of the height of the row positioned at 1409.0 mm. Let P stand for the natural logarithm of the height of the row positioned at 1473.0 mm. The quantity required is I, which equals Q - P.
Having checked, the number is 0.12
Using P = -0.086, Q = 0.039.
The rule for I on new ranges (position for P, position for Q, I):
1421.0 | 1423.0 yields 0.00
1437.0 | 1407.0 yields 0.07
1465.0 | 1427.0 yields 0.04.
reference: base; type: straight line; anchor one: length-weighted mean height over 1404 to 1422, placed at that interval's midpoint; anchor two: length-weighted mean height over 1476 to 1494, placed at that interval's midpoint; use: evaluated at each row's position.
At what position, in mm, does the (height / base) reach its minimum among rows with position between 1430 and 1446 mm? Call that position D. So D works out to 1431.0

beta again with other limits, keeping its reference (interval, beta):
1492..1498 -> -0.09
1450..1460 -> -0.14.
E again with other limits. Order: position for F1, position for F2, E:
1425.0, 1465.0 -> 0.95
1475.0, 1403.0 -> 1.23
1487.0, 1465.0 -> 1.08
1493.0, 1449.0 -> 0.98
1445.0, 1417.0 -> 1.07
